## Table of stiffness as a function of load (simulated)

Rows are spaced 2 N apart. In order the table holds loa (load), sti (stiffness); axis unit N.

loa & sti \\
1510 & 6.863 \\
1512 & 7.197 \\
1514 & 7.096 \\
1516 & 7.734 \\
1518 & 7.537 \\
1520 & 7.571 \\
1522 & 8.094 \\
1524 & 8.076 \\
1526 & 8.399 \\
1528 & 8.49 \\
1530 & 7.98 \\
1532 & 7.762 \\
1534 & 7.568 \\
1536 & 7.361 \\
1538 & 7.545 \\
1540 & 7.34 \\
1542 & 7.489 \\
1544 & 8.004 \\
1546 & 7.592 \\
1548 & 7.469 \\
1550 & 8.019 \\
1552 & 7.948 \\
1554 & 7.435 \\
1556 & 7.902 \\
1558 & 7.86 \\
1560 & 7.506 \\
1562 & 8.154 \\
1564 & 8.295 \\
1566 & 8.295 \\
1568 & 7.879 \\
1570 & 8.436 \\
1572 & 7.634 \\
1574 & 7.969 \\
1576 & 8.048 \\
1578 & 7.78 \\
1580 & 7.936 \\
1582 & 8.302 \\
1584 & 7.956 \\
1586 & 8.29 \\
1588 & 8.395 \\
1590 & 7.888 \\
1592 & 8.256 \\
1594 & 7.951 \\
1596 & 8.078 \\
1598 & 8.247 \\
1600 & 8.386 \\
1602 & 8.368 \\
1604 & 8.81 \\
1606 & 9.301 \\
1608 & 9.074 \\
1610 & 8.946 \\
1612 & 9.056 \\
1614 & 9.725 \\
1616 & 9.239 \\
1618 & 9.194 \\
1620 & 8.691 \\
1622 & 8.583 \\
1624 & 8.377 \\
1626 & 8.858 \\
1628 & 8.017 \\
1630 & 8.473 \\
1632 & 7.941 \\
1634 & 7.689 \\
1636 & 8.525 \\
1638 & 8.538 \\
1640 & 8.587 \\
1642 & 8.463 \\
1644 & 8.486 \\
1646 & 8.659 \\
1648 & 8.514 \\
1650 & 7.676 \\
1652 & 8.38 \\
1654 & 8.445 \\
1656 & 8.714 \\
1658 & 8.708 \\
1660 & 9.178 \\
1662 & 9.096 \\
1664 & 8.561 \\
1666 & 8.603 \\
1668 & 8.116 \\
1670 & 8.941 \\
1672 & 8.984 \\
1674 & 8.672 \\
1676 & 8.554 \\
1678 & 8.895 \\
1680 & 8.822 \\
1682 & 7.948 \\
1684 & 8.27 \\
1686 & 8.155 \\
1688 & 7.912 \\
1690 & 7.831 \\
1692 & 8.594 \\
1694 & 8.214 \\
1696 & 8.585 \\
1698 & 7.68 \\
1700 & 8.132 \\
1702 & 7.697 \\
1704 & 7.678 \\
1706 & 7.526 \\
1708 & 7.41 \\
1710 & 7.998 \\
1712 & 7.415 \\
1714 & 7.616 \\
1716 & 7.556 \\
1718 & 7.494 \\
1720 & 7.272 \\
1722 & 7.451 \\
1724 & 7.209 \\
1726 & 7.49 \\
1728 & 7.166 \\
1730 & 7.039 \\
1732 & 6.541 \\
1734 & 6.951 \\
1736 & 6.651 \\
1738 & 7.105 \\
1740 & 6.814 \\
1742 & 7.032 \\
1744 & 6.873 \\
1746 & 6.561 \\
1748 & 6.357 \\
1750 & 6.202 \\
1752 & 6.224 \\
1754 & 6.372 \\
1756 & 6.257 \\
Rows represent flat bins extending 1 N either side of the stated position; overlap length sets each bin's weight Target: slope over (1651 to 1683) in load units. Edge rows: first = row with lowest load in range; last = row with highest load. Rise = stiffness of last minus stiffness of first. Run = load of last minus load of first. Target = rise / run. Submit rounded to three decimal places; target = -0.014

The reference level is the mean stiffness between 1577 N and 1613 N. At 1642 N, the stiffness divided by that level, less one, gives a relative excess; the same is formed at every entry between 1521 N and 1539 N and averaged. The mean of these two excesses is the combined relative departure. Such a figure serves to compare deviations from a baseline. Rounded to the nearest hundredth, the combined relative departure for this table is -0.02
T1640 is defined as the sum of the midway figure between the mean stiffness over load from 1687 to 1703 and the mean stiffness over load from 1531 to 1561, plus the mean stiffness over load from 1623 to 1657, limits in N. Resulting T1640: 16.24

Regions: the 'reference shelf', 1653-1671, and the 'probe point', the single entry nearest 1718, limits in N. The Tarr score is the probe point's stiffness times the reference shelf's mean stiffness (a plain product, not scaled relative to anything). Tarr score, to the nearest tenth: 65.2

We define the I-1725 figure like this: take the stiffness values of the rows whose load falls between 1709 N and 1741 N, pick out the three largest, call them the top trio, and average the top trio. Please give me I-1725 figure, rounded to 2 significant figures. 7.7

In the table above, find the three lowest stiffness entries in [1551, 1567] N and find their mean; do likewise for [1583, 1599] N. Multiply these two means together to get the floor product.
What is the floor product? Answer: 60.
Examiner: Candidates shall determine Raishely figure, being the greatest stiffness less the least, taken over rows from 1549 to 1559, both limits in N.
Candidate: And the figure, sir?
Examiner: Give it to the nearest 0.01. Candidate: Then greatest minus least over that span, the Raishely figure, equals 0.58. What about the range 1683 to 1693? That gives 0.76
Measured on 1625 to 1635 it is 1.17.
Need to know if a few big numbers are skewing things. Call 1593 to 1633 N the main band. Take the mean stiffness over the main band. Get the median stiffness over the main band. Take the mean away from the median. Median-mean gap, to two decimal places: -0.03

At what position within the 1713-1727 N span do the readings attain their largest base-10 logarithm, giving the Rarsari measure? 1714 N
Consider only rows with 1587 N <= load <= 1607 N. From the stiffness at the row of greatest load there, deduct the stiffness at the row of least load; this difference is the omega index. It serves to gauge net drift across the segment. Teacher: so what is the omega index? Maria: 0.9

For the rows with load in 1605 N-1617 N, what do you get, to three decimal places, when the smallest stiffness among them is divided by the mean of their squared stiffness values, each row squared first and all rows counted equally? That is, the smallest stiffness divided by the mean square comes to 0.105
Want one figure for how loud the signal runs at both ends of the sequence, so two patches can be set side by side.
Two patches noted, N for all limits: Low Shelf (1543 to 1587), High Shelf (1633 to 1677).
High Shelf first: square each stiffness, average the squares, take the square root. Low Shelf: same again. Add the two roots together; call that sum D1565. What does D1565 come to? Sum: 16.5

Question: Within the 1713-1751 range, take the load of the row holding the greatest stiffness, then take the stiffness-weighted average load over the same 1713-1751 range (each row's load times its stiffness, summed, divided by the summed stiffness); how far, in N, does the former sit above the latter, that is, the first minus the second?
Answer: -17.4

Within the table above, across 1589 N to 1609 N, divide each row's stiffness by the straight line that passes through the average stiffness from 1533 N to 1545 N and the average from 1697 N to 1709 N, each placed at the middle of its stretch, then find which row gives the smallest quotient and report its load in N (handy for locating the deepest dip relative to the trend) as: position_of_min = 1590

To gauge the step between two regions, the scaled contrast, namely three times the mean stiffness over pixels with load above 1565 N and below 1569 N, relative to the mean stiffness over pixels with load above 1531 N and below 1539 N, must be 3.2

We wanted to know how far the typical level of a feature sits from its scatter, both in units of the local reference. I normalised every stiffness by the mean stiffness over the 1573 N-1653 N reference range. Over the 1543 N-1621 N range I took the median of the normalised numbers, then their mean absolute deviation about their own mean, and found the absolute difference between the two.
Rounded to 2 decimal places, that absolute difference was 0.92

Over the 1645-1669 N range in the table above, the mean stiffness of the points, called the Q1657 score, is 8.6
